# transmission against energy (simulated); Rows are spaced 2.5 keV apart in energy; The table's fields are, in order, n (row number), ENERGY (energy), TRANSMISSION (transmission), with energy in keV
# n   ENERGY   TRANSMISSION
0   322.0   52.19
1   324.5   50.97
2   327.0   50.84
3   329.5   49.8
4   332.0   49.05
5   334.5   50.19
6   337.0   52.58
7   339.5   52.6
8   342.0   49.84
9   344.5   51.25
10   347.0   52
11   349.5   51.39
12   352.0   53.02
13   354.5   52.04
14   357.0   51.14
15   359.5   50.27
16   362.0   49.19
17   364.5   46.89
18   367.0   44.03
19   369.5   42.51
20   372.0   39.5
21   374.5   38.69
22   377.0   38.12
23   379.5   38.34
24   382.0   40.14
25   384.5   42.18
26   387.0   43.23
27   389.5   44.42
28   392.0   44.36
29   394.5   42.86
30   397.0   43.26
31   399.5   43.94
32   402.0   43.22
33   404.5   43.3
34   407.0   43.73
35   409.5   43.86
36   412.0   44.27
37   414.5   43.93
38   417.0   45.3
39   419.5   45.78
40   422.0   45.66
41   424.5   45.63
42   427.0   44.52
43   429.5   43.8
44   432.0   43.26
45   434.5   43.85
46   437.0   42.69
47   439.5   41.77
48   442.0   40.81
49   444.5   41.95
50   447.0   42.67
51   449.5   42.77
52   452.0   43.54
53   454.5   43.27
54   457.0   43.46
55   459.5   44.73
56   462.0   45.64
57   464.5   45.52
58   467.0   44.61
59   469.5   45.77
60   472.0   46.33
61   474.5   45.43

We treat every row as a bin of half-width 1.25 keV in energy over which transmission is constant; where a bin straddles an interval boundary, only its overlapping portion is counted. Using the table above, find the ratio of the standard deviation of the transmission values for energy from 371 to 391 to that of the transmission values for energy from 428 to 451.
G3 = 2.4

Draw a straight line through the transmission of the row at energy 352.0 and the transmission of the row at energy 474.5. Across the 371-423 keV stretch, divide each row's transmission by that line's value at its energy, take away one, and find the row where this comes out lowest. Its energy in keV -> 377.0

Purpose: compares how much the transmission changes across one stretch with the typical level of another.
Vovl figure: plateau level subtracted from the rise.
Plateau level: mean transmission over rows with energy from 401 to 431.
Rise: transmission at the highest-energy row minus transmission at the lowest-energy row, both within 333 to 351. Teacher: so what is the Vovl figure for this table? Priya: -43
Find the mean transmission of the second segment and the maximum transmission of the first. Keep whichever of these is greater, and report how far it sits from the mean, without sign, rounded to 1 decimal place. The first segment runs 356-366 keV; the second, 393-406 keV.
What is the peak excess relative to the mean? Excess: 7.8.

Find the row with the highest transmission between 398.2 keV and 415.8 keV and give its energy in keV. 412.0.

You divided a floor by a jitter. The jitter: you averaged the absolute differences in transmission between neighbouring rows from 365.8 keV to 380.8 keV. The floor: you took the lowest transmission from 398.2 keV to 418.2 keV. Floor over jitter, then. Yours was 35.3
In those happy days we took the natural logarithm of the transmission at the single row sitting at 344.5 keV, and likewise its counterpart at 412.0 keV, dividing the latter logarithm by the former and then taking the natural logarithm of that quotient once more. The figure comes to -0.038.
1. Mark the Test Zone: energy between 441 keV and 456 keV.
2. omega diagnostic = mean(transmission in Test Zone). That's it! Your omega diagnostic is 43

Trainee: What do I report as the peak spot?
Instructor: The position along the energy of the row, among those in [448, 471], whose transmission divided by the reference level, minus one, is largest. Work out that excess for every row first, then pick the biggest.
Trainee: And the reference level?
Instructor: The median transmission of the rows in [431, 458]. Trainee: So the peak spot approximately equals 469.5 keV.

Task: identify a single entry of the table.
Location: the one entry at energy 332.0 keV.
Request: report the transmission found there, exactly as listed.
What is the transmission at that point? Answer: 49.05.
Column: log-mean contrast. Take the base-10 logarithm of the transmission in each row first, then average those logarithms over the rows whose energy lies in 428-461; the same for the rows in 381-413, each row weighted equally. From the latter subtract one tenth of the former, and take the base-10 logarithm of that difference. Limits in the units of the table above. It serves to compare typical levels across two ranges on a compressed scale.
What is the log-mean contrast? 0.168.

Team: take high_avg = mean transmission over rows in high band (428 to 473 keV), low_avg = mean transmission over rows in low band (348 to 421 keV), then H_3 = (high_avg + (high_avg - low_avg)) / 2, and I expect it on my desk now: 21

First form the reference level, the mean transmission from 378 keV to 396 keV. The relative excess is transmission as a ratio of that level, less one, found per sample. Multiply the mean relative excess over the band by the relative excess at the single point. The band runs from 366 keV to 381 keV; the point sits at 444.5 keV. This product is 0.0003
